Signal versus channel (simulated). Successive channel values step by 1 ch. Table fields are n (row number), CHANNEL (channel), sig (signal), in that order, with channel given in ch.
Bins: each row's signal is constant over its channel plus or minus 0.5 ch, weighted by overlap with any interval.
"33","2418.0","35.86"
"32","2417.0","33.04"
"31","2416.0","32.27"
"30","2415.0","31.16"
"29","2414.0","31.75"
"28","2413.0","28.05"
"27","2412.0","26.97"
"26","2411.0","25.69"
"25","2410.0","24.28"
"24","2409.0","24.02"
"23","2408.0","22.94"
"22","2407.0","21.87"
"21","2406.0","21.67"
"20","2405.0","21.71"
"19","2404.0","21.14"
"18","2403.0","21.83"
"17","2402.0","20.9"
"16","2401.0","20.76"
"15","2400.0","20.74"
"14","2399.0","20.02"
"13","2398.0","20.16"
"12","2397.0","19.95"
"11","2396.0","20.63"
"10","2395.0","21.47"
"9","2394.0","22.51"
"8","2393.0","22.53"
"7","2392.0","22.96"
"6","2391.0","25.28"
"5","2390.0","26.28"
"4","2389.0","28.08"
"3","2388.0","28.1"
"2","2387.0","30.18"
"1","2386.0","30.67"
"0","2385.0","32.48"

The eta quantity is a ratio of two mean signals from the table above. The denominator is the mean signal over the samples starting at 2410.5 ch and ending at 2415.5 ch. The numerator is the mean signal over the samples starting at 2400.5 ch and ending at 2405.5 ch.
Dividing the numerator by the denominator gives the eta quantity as 0.74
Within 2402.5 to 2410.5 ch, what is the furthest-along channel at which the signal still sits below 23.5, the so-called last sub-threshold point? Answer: 2408.0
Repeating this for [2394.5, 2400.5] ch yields 2400.0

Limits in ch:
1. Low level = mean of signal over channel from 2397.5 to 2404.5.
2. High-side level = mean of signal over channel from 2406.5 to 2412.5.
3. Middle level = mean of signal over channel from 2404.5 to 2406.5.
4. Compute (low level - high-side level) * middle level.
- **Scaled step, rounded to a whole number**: -76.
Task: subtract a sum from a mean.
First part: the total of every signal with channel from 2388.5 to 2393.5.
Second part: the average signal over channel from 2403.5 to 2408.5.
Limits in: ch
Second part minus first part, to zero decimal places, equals -103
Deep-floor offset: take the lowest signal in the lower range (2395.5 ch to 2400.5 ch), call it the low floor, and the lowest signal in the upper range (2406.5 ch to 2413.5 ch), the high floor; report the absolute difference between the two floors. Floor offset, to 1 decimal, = 1.9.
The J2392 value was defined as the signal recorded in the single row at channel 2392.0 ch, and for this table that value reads 22.96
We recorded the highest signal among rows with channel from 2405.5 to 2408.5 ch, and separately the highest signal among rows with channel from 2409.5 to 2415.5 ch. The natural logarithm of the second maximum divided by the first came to 0.33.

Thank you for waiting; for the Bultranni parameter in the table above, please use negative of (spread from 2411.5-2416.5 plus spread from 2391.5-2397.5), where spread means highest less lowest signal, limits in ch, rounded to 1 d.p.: -8.3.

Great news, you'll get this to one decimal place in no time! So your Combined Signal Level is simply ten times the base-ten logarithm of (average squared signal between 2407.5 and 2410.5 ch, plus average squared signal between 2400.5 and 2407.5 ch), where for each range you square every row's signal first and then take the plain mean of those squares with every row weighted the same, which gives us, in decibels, 30.1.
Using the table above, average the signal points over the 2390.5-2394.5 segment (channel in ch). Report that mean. 23.3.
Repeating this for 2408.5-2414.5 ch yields 26.8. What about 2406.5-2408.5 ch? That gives 22.4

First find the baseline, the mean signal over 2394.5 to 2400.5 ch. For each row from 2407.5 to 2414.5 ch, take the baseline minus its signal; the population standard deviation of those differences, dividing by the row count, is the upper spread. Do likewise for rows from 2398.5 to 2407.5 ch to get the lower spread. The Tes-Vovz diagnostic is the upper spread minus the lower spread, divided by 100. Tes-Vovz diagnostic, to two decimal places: 0.02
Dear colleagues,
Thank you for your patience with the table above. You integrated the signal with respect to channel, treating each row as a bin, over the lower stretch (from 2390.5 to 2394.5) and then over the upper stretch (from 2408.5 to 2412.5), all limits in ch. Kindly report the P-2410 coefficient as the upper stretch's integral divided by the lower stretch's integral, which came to 1.08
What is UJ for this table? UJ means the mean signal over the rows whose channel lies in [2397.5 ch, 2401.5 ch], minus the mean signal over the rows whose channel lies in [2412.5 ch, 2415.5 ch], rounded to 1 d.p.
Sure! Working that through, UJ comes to -9.9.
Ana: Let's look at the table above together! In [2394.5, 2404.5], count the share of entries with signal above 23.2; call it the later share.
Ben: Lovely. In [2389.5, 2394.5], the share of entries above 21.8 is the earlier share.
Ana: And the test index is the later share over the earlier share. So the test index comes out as 0.0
